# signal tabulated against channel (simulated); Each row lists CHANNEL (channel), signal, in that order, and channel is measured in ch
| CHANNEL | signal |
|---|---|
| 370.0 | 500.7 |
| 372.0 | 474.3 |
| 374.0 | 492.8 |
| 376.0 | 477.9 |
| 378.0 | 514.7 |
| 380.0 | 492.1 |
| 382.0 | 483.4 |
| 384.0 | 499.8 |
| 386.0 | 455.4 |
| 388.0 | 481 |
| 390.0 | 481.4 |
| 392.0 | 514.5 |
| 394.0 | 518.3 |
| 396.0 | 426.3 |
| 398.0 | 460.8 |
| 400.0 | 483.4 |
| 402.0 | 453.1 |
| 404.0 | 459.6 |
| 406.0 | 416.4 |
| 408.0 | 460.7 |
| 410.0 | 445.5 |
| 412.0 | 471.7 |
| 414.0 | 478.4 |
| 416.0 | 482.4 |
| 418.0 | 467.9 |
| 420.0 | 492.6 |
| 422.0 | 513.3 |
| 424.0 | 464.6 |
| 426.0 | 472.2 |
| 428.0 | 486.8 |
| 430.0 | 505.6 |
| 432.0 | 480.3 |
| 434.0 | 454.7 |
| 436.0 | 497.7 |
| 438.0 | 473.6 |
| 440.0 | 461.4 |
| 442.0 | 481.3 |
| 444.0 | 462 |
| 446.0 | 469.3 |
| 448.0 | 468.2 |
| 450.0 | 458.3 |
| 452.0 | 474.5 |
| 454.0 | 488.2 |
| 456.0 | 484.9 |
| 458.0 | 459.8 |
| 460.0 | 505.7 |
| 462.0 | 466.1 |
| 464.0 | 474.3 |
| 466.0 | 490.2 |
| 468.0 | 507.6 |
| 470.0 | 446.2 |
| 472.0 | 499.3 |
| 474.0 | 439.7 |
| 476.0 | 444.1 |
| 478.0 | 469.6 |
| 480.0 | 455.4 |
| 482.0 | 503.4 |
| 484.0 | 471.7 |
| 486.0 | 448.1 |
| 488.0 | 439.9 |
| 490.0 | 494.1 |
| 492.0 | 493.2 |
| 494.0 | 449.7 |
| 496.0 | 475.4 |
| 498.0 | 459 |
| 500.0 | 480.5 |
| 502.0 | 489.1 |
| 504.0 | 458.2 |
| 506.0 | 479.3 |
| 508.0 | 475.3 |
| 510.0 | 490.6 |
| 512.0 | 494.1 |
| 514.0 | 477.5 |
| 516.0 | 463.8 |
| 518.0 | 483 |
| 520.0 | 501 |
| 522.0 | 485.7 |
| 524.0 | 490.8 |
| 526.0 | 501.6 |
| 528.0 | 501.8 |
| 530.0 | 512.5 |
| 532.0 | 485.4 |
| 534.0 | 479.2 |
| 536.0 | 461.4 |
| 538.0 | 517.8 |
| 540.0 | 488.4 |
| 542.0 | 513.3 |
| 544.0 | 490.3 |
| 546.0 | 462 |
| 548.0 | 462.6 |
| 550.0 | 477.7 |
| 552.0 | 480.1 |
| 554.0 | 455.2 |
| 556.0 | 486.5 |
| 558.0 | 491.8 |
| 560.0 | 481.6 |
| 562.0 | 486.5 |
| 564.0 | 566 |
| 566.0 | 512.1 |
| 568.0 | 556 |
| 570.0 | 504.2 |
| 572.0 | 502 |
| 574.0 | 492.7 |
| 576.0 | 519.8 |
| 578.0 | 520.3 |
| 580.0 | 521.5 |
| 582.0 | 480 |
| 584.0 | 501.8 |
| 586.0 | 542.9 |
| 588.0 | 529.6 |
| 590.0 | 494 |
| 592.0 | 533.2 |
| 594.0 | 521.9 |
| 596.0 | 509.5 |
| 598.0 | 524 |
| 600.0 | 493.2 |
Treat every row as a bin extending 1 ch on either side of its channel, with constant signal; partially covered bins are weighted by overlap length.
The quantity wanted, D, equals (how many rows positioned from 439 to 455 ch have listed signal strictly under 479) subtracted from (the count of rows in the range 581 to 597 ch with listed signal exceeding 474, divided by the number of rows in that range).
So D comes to -5.0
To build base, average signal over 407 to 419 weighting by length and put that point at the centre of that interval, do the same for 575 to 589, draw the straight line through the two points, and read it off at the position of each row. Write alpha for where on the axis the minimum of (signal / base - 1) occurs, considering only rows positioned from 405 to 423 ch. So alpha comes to 406.0 ch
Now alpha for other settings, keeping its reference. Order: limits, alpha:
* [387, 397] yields 396.0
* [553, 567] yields 554.0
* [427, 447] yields 434.0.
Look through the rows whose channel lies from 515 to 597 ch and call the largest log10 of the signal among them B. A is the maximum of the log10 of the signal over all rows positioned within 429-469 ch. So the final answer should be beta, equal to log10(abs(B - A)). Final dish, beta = -1.33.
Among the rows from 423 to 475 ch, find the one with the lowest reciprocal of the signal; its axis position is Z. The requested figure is 468.0 ch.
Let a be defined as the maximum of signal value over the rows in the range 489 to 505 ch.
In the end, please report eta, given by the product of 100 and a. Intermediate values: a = 494.1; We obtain 49410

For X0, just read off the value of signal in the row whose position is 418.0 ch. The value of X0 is 467.9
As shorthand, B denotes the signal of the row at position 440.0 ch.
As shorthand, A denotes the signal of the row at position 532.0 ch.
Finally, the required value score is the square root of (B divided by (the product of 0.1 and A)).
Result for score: 3.08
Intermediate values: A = 485.4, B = 461.4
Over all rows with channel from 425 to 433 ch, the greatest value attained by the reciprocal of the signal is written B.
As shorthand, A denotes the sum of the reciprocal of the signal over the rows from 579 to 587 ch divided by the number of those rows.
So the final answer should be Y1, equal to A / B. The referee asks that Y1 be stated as 0.93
